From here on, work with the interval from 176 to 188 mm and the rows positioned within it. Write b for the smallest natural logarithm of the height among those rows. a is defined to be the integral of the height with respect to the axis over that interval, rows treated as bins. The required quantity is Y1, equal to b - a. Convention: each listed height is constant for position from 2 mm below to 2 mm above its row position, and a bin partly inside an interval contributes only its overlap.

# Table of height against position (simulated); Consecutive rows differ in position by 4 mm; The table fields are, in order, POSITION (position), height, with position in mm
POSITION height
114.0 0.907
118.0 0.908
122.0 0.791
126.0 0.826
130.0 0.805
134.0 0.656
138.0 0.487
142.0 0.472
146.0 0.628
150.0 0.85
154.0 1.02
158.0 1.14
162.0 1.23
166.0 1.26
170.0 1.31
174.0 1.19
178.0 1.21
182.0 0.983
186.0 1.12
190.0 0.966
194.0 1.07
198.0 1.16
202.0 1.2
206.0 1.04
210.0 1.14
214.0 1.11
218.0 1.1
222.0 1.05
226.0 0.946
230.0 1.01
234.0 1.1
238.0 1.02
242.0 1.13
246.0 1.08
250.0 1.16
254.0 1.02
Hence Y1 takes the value -13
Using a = 13.3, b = -0.02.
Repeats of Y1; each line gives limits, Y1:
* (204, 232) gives -30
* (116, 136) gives -16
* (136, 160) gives -19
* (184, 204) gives -22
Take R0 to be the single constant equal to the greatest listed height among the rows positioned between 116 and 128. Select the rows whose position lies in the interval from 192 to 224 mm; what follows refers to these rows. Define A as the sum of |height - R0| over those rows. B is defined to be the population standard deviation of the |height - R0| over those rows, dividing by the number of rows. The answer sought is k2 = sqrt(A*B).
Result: 0.29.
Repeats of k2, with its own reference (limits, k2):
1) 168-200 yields 0.44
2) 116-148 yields 0.51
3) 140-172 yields 0.52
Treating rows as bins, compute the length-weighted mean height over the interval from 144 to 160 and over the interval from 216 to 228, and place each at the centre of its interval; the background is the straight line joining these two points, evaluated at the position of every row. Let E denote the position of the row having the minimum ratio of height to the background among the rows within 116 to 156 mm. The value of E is 142.0 mm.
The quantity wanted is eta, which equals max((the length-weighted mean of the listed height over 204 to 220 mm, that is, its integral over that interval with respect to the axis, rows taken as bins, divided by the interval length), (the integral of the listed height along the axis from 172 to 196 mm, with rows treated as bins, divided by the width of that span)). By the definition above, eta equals 1.10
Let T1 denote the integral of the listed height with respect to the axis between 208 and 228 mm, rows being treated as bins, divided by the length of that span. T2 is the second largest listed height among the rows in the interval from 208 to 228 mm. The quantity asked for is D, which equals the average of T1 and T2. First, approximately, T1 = 1.07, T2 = 1.11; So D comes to 1.09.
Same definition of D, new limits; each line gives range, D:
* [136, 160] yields 0.89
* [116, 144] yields 0.77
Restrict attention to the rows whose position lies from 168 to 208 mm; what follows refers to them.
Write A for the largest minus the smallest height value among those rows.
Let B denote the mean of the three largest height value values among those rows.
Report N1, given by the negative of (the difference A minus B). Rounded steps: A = 0.34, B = 1.24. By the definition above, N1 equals 0.896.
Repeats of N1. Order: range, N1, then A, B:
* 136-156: 0.285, 0.55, 0.83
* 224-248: 0.919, 0.18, 1.10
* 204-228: 0.923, 0.19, 1.12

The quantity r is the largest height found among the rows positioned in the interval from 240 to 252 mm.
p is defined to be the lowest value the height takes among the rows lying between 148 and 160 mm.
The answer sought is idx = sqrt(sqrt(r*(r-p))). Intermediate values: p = 0.85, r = 1.16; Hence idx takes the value 0.77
